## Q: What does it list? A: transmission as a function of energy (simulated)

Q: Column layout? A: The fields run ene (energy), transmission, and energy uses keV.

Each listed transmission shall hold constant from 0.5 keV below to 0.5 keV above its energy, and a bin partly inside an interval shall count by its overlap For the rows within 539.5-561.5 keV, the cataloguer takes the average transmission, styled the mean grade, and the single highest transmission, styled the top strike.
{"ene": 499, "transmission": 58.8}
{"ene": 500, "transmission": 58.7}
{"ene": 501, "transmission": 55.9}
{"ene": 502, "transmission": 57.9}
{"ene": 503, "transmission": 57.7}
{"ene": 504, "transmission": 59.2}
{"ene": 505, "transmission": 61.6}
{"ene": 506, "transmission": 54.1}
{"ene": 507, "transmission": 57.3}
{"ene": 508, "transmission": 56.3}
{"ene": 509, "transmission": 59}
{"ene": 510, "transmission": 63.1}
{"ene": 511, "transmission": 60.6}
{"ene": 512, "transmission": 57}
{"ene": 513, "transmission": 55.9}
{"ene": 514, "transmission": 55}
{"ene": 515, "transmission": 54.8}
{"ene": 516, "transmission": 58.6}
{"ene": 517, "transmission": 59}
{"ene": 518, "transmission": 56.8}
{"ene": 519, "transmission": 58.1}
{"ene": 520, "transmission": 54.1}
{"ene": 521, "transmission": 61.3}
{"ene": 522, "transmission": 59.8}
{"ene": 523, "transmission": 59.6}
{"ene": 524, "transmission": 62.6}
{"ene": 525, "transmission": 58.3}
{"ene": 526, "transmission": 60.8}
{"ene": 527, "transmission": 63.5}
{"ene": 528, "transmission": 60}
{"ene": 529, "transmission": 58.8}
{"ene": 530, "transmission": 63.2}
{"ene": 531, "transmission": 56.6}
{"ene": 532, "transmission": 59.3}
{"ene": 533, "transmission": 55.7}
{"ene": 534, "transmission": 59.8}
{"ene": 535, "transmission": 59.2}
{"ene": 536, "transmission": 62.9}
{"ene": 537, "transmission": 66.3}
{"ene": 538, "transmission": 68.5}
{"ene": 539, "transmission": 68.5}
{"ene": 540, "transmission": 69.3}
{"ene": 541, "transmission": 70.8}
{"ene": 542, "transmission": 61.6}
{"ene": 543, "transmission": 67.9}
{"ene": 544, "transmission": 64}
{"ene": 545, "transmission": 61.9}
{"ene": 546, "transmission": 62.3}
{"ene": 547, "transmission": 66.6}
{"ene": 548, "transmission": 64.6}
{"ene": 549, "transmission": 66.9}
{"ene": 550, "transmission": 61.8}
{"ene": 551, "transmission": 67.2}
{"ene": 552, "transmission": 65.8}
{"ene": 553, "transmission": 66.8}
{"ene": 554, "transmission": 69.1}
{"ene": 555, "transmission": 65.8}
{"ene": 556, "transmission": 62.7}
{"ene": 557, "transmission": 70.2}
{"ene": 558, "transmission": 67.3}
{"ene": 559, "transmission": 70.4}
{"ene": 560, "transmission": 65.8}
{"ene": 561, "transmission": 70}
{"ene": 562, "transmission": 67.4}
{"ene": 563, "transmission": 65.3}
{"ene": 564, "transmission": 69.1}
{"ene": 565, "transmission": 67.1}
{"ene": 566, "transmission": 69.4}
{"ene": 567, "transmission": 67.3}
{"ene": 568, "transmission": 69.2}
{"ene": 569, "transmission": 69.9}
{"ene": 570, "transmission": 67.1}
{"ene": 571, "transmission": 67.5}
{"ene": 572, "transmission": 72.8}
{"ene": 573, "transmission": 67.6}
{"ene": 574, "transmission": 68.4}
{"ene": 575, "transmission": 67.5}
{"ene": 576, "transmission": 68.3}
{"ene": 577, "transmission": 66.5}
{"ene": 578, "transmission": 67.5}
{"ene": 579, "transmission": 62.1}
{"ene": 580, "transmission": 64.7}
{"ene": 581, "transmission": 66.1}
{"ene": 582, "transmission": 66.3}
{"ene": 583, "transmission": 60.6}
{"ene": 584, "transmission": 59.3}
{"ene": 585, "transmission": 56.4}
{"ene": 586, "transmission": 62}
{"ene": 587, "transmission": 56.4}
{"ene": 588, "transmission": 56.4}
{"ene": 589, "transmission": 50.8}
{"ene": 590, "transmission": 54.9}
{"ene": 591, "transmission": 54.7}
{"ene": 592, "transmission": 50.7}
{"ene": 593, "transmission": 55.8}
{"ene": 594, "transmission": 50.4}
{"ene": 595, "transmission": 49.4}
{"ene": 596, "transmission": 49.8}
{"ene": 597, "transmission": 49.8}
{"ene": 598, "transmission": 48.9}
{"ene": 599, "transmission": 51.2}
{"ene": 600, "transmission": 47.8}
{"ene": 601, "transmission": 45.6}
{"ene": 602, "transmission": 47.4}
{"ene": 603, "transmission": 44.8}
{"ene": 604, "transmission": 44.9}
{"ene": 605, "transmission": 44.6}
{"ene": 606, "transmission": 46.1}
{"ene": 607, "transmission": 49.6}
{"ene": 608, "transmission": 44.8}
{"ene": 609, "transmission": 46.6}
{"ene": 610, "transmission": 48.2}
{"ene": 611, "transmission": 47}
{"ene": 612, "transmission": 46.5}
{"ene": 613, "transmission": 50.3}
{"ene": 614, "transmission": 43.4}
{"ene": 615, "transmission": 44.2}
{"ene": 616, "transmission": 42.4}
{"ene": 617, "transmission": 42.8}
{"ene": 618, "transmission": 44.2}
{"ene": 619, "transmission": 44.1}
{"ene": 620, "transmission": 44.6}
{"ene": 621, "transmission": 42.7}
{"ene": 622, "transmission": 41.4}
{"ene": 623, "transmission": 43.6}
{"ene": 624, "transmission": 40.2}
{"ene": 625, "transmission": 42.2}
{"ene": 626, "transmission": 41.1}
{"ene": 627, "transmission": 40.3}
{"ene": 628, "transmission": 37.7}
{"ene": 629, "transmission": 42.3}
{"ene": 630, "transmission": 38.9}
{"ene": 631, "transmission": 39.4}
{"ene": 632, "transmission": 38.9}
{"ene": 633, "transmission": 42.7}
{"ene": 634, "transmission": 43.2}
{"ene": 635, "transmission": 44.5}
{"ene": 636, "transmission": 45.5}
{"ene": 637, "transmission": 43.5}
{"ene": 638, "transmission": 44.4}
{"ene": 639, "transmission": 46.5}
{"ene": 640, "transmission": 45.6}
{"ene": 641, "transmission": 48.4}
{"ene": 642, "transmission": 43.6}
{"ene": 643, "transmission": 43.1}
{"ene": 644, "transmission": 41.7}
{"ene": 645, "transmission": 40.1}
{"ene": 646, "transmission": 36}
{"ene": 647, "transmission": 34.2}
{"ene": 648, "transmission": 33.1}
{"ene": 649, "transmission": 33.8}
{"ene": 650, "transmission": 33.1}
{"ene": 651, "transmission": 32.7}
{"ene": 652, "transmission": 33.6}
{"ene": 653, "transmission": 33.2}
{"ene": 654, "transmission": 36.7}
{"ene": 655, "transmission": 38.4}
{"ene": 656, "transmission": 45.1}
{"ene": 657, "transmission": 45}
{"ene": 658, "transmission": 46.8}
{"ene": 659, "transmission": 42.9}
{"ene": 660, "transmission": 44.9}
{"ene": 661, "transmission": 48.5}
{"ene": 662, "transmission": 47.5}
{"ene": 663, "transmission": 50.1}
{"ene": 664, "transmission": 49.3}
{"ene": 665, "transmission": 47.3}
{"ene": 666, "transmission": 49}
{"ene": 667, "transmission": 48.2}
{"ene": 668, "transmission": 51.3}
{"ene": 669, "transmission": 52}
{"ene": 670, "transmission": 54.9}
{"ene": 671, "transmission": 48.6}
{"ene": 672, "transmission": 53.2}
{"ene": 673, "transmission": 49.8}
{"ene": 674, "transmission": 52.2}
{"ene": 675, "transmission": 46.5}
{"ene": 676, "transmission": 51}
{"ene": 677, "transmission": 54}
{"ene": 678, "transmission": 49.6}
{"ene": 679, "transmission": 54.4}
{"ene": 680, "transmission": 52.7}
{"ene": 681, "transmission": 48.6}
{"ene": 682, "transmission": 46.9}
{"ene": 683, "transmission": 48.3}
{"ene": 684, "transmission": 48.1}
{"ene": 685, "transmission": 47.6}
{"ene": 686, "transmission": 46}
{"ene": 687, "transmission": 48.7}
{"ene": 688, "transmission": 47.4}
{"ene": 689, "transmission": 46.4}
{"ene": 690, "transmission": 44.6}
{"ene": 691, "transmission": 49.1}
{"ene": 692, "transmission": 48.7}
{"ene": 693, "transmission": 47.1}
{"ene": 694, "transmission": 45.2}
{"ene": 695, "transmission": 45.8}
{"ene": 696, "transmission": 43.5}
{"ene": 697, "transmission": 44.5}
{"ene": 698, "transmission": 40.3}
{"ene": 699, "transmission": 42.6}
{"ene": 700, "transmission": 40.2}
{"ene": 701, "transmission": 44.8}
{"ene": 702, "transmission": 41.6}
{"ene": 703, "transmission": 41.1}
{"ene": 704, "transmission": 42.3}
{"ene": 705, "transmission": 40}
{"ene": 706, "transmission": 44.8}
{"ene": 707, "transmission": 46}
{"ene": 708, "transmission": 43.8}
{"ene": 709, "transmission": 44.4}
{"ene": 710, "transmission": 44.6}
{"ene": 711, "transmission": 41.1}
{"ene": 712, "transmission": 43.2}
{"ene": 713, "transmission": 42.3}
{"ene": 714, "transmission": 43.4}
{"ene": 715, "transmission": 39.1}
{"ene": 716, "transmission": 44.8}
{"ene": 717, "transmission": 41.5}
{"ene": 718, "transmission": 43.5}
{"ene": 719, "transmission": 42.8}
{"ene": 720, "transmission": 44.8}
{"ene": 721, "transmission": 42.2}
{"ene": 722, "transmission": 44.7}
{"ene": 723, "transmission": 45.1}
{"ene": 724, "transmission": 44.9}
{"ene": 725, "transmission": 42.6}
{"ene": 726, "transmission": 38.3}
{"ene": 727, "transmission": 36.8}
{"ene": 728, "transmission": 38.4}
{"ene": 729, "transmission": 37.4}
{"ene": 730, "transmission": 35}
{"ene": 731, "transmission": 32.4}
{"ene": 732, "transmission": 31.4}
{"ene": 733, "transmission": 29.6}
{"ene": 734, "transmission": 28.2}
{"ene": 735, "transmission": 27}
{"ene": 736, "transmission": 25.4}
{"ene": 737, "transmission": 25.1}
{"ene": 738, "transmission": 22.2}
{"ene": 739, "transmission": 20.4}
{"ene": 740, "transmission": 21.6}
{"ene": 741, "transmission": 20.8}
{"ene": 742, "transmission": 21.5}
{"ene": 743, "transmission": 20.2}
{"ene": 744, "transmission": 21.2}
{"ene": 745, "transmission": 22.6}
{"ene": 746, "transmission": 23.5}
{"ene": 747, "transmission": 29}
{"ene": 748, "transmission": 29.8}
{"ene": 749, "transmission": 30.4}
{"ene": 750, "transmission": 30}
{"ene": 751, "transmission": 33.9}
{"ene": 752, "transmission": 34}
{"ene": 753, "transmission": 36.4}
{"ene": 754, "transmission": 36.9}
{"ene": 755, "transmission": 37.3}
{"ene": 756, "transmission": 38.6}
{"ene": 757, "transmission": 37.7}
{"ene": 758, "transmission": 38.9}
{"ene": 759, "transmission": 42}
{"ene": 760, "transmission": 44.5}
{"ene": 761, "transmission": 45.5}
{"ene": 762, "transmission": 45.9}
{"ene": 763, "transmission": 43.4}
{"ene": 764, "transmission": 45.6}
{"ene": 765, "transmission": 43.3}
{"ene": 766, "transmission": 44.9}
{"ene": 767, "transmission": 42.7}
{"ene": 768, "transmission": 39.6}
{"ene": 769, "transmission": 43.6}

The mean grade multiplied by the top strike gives 4695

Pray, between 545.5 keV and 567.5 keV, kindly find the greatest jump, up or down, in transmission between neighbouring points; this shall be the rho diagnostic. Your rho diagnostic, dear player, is 7.5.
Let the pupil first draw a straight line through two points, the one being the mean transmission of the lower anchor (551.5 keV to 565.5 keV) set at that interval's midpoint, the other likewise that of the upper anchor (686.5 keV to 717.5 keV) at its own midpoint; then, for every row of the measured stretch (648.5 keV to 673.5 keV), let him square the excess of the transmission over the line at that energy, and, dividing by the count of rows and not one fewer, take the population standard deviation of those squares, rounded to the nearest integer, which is 141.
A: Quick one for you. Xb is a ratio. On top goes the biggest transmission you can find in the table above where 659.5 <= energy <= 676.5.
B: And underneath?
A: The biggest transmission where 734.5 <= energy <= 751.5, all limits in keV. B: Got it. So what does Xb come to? 1.6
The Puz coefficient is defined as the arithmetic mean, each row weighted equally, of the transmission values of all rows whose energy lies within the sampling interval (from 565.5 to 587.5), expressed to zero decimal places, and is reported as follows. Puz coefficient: 66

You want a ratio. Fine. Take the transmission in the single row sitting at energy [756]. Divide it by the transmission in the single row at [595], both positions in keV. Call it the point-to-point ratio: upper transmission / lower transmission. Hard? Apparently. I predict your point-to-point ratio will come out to 0.78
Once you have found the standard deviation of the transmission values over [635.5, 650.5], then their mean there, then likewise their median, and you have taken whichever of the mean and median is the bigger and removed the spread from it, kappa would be 38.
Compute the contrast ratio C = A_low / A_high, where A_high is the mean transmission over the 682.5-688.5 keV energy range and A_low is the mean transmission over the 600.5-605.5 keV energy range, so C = 1.0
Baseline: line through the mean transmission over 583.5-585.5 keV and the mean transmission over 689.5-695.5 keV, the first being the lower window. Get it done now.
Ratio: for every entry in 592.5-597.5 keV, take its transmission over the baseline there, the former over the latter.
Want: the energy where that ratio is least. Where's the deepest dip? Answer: 595 keV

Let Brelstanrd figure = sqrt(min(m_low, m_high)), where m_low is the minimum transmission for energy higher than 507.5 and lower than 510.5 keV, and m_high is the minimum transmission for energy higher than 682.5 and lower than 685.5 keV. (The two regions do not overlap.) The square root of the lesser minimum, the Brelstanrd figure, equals 6.90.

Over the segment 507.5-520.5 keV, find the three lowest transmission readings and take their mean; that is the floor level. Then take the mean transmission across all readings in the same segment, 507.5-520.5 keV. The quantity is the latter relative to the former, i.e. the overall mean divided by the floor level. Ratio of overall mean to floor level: 1.05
